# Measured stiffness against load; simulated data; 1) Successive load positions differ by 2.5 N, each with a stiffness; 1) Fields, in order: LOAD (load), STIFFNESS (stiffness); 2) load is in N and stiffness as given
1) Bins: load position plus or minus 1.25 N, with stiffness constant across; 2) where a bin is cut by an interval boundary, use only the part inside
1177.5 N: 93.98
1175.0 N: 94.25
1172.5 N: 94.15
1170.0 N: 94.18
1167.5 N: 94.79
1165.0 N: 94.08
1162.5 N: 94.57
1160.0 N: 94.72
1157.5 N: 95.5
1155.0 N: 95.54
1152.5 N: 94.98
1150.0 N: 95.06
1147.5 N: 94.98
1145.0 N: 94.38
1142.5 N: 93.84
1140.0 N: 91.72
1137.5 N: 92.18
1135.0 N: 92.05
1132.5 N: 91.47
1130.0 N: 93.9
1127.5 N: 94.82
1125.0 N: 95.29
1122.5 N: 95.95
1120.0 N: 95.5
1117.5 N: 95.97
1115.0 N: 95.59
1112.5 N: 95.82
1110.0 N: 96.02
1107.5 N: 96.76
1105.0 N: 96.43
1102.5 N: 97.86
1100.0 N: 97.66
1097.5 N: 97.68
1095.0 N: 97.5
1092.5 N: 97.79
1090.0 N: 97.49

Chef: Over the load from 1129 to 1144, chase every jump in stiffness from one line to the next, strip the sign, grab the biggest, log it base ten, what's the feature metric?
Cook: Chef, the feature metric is 0.39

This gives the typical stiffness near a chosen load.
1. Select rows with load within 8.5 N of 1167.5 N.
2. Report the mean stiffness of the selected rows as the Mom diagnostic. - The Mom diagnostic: 94.4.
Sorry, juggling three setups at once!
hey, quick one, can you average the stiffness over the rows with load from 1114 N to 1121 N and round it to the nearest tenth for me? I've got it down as 95.7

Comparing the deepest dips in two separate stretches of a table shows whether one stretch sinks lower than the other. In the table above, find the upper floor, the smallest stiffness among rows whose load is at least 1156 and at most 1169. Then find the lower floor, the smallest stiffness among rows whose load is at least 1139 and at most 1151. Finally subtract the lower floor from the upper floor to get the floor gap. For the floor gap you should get 2.4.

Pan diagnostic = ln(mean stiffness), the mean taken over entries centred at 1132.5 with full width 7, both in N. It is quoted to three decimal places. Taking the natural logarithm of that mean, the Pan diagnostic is 4.527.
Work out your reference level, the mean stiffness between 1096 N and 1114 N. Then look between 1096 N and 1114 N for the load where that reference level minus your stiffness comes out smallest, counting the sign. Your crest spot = 1102.5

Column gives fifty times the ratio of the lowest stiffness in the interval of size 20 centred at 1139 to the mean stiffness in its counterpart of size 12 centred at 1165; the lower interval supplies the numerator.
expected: 48.41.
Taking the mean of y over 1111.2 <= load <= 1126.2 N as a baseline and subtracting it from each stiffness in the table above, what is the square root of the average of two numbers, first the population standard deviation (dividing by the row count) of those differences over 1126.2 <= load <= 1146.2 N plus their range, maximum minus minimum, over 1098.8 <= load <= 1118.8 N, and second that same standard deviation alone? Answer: 1.54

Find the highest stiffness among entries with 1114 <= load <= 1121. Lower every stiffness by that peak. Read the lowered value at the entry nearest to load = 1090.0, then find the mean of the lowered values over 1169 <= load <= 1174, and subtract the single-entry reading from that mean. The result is -3.3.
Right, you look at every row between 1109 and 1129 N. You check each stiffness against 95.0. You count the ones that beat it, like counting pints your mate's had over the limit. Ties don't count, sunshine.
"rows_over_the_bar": 7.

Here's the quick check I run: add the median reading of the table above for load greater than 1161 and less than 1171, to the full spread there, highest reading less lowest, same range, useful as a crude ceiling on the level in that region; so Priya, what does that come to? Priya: 95.1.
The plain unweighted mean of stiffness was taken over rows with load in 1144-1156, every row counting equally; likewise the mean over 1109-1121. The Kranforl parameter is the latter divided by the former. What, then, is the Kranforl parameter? 1.01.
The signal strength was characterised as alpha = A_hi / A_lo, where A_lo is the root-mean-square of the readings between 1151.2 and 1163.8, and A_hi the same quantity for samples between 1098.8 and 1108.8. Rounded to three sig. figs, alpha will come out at 1.02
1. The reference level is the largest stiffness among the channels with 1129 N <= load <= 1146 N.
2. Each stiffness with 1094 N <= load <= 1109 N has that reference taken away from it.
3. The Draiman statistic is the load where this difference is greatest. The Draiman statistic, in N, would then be 1102.5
